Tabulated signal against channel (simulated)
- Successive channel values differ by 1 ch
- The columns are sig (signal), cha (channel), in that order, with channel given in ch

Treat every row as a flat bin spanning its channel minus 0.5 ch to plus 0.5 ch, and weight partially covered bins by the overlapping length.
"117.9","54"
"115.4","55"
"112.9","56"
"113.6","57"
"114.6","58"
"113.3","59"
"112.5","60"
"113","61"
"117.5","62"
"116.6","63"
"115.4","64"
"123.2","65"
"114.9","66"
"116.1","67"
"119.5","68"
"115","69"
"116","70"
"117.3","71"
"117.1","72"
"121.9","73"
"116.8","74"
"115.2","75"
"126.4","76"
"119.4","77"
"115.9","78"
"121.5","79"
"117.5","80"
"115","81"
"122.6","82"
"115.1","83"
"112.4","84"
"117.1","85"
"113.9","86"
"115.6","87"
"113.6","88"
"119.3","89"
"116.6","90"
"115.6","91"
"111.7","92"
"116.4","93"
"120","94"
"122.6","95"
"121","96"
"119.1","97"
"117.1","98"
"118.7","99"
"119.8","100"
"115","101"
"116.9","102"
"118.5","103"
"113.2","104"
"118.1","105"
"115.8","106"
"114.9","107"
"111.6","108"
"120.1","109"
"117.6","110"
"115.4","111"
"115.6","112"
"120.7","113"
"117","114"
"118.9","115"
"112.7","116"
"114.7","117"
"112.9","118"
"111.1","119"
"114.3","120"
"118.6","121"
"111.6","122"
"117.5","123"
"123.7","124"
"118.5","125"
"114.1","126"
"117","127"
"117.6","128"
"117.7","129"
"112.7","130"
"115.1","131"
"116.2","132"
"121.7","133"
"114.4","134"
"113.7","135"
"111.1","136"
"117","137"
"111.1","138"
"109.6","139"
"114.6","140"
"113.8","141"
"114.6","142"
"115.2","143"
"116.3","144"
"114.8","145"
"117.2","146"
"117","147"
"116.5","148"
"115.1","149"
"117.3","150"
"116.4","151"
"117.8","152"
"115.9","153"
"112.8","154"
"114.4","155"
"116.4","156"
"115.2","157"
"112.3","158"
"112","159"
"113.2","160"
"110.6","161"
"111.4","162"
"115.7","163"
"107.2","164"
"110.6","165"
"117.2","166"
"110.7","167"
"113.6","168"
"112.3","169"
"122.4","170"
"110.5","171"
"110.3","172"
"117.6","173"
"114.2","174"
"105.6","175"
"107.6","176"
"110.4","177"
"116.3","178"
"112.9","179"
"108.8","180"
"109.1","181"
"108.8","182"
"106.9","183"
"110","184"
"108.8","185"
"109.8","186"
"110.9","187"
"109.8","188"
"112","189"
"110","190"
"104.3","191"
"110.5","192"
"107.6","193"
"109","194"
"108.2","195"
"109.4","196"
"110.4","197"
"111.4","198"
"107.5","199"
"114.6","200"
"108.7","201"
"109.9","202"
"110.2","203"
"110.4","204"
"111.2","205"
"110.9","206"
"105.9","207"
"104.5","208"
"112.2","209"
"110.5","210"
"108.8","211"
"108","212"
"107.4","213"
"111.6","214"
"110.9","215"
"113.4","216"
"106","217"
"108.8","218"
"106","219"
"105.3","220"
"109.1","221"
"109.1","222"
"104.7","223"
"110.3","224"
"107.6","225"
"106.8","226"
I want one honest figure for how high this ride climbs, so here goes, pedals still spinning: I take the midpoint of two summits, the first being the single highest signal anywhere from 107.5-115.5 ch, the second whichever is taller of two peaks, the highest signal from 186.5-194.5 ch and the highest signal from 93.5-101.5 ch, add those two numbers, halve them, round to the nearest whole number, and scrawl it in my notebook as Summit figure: 122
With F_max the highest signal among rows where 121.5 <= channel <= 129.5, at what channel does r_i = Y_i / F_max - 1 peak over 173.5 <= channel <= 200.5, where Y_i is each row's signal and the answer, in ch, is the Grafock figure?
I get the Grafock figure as 178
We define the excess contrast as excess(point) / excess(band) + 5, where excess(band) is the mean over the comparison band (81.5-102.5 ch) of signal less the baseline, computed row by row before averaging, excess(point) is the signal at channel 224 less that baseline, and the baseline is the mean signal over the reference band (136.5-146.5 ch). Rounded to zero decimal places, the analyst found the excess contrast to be 3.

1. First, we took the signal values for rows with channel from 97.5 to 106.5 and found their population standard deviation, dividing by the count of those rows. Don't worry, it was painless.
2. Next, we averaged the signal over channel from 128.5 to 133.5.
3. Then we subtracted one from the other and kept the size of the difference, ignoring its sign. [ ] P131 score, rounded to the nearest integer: 115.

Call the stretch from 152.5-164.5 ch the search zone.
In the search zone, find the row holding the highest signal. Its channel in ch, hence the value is 156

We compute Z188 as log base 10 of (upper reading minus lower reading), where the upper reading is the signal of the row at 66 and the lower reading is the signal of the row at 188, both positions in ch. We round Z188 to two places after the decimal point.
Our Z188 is 0.71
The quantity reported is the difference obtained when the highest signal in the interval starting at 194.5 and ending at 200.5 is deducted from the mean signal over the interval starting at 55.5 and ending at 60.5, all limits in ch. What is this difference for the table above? -1.2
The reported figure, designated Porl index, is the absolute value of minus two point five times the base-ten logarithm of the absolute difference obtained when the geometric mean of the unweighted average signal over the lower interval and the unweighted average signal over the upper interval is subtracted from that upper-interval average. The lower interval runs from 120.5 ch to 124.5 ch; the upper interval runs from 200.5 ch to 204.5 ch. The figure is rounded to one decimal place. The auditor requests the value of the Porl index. 1.5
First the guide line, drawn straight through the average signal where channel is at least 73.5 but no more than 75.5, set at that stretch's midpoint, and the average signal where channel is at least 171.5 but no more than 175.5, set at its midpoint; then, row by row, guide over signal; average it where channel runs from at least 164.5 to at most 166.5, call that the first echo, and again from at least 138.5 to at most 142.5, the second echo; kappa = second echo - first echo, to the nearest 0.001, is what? 0.015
